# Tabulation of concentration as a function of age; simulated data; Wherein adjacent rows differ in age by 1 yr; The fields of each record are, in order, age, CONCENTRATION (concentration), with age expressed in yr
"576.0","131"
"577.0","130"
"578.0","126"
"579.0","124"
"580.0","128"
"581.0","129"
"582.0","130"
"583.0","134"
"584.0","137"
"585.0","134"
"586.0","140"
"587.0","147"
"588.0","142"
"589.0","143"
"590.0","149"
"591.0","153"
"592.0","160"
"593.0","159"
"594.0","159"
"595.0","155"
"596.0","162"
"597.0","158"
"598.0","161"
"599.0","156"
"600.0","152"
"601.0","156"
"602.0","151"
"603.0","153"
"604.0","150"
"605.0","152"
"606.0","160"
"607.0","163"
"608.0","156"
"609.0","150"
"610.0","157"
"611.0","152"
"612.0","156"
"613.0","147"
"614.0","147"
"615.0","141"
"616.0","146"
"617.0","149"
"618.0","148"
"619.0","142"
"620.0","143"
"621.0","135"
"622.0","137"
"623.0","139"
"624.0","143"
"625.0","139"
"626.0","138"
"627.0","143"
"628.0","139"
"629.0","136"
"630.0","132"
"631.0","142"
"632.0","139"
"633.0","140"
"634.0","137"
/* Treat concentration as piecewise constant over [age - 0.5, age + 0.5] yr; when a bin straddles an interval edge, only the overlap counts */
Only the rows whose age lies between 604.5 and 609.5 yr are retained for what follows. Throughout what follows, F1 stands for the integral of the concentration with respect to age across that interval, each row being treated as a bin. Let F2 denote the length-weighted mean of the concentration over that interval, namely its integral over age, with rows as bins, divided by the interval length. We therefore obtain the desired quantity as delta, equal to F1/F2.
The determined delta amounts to 5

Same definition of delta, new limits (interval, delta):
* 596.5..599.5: 3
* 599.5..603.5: 4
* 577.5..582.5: 5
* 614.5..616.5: 2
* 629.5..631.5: 2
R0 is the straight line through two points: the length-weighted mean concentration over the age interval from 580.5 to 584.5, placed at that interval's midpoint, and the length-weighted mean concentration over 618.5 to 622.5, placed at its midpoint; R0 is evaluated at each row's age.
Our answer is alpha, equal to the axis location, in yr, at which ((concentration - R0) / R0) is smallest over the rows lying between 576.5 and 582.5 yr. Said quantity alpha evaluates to 579.0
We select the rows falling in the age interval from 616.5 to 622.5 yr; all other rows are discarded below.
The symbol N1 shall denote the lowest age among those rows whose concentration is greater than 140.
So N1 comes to 617.0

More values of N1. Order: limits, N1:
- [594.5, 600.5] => 595.0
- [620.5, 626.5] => 624.0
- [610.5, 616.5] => 611.0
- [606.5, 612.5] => 607.0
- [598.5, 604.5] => 599.0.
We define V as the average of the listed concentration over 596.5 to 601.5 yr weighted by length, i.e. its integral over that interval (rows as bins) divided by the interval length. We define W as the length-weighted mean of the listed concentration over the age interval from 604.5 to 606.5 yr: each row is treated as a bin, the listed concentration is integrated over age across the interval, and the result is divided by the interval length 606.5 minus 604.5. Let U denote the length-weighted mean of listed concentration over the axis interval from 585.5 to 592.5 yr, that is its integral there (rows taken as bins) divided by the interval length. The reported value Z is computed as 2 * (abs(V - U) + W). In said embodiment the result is 330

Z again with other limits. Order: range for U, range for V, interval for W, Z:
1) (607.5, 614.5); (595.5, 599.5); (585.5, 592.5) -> 310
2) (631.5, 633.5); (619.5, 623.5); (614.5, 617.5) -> 293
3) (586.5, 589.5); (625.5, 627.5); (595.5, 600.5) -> 323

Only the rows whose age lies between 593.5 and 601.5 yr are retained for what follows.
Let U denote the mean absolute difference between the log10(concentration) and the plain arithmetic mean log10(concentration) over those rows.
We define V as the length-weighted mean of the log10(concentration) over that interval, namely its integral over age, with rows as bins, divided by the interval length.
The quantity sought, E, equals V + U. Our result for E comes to 2.20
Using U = 0.007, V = 2.20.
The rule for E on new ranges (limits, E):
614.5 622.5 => 2.17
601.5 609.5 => 2.20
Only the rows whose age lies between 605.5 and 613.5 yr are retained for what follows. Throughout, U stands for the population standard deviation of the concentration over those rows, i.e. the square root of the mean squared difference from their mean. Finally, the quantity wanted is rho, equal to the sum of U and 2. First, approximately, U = 4.9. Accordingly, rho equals 6.9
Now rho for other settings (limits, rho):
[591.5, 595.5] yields 3.9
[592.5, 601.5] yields 4.9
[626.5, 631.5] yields 6.0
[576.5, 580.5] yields 4.2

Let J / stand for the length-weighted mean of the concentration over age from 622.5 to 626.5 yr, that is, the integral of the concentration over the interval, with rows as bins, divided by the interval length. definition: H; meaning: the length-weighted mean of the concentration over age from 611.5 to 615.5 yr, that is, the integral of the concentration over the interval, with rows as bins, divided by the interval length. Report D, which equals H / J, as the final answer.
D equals 1.06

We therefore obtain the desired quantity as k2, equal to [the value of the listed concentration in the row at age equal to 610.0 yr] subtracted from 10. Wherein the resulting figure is -147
